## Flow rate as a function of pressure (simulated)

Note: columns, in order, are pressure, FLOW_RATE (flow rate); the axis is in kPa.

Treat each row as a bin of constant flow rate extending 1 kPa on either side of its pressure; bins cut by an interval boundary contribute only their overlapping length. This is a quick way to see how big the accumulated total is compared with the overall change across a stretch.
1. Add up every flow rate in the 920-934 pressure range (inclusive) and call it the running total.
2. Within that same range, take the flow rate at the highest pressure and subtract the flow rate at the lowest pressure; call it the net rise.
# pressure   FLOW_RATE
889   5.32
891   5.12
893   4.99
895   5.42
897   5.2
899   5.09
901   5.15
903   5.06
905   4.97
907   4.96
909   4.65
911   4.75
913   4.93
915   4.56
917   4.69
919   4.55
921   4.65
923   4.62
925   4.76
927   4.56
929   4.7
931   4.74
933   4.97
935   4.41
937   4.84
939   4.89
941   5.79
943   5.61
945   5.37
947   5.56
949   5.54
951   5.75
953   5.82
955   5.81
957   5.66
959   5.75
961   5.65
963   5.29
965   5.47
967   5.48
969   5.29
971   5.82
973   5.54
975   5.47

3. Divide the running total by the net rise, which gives 103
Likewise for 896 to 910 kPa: -64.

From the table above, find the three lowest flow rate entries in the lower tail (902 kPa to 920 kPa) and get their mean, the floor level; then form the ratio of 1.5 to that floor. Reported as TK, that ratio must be 0.327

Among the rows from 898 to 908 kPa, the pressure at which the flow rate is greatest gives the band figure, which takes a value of 901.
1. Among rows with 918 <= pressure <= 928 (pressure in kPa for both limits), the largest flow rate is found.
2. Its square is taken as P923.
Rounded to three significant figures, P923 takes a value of 22.7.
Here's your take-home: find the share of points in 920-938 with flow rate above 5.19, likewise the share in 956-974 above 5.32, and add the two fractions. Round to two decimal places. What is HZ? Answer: 0.78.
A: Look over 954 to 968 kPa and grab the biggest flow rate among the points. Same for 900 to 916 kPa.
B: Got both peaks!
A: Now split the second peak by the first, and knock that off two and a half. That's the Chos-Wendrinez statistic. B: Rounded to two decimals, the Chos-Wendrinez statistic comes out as 1.61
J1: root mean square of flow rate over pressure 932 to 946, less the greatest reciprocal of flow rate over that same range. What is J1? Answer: 4.9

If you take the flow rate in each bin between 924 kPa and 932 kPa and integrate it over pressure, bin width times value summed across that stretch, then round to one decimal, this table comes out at 37.5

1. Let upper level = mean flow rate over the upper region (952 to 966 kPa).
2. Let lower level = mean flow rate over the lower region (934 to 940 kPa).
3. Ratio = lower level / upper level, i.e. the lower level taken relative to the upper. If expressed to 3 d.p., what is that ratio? 0.836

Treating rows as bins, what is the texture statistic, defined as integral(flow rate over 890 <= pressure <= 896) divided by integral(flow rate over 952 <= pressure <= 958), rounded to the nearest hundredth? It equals 0.90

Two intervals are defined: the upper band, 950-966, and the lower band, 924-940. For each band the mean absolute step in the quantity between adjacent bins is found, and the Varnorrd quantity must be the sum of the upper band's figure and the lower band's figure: 0.373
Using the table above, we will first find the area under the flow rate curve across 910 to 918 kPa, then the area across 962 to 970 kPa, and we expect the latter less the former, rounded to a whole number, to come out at 5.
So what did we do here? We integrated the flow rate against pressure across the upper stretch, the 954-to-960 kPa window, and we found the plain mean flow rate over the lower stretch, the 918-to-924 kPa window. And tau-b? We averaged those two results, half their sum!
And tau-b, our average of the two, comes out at 19.52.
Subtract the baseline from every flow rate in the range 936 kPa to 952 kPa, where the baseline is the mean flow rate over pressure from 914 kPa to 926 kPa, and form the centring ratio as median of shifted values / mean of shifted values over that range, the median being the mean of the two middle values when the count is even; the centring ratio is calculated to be 1.2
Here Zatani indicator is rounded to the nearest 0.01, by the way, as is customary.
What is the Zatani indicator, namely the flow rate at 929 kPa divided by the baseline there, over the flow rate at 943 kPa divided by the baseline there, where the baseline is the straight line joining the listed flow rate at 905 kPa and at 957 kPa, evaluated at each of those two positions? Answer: 0.87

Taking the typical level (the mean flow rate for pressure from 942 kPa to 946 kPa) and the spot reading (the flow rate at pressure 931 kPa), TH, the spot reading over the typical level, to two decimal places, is 0.86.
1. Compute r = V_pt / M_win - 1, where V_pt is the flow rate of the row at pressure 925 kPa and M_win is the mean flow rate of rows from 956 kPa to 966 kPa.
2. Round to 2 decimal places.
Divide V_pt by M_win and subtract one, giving -0.14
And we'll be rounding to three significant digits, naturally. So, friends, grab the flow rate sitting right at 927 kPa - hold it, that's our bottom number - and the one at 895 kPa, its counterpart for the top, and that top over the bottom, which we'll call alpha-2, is 1.19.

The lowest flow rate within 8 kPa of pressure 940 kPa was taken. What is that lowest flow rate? 4.41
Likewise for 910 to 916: 4.56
